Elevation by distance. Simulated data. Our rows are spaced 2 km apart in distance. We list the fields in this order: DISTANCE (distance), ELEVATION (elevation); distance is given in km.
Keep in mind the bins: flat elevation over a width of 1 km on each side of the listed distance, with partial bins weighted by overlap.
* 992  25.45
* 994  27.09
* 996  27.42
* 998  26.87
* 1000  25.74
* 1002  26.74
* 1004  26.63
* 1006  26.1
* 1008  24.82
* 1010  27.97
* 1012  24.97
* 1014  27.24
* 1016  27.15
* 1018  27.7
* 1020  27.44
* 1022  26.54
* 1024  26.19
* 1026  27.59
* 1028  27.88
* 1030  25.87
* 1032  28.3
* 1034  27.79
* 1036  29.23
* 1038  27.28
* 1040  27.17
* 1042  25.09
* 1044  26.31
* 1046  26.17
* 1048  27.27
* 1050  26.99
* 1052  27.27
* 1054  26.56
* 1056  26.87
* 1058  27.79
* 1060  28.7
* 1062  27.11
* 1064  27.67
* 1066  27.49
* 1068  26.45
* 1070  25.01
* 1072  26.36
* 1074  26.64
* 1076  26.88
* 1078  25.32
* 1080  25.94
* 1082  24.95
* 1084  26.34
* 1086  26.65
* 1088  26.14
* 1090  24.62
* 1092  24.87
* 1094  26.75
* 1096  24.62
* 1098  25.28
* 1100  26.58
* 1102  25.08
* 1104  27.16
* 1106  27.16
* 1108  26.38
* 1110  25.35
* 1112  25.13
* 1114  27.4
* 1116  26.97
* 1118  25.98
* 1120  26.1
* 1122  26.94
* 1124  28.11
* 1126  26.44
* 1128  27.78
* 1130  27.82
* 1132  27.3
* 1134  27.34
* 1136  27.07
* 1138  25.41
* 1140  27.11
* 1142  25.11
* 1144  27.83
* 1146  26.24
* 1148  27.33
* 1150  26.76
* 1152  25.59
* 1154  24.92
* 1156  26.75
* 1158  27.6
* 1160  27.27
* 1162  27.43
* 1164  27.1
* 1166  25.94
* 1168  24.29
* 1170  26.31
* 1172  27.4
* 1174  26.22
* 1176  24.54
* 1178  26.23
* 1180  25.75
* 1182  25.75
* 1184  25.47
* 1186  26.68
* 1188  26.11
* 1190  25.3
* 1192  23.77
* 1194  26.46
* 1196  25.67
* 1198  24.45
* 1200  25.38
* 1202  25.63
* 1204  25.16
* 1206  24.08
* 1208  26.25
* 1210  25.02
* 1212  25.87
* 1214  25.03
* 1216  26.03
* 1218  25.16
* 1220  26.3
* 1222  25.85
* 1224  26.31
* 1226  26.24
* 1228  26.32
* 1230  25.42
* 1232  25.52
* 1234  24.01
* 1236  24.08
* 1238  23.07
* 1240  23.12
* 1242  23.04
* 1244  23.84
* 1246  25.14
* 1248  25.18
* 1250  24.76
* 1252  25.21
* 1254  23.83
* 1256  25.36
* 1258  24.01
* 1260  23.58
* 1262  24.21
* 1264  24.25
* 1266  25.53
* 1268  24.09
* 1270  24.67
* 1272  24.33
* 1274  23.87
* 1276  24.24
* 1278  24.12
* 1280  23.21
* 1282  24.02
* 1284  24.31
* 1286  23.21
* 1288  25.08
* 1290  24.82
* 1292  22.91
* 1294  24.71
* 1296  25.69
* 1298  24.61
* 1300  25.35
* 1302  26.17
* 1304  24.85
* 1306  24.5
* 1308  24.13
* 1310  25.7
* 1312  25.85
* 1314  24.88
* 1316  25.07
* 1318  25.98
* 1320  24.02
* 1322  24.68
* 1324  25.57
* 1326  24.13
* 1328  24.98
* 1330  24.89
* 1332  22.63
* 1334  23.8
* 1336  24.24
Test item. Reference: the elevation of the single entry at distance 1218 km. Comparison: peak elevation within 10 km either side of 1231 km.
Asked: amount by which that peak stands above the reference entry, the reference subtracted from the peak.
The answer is 1.2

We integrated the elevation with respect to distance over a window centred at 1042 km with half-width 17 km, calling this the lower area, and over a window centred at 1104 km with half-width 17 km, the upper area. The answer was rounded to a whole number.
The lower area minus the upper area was 40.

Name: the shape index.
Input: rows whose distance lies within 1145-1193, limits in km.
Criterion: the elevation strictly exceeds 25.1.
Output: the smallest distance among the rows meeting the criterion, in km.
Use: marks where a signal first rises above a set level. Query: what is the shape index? 1146 km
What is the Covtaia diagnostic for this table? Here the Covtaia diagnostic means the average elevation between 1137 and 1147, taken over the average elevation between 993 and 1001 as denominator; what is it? 0.984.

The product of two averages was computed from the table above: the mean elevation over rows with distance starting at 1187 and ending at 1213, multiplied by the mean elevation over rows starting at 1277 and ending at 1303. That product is 620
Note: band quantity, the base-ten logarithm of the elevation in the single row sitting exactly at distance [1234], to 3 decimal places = 1.380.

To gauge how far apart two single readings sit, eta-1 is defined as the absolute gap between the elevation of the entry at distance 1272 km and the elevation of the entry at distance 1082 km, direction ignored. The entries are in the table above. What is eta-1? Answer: 0.6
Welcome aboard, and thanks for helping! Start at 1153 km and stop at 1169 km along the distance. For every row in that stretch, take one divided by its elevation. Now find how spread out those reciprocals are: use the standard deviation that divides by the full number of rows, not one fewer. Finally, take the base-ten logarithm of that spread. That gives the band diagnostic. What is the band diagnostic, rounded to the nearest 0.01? -2.76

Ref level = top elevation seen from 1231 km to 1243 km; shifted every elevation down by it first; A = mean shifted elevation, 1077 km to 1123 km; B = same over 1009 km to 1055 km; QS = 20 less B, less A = 18.0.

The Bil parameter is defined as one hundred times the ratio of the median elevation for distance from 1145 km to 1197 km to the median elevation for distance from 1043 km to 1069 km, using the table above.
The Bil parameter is 96.7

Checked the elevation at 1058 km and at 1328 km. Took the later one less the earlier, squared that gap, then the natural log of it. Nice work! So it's 2.1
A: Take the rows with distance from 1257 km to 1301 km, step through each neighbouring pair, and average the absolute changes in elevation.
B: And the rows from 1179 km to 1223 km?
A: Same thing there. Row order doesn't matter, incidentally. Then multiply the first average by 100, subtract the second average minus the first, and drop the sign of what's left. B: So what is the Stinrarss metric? 83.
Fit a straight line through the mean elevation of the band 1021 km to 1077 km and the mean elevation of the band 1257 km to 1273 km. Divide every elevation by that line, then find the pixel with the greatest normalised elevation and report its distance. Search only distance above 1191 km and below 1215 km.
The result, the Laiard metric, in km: 1194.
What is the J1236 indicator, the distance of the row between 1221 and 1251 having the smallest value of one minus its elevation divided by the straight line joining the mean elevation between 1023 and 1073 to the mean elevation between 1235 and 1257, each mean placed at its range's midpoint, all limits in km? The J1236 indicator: 1228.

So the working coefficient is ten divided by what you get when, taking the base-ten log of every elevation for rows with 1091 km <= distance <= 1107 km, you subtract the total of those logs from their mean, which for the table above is -1.01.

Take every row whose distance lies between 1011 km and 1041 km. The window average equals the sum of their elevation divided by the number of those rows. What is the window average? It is 27.2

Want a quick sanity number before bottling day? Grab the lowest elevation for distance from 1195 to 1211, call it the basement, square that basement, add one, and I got 581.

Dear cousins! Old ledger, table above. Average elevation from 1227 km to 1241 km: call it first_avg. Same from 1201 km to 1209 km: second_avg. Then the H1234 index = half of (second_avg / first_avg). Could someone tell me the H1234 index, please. 0.516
